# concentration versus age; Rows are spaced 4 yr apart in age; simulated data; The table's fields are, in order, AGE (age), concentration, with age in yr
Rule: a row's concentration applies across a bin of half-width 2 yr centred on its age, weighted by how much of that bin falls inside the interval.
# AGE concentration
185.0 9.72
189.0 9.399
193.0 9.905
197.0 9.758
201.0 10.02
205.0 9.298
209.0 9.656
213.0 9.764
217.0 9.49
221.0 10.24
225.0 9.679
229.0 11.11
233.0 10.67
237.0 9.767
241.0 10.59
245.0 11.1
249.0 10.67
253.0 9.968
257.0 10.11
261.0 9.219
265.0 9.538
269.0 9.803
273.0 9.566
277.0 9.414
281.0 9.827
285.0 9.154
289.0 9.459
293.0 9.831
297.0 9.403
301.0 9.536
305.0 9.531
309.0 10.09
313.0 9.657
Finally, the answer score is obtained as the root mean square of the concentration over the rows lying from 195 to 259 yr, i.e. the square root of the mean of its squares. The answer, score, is 10.13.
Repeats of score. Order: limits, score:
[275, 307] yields 9.52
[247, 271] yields 9.90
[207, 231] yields 10.01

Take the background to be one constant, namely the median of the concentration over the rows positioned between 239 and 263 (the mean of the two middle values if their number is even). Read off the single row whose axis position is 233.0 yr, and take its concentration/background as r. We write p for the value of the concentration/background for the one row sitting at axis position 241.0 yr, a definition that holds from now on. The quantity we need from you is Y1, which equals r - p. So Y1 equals 0.01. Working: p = 1.02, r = 1.03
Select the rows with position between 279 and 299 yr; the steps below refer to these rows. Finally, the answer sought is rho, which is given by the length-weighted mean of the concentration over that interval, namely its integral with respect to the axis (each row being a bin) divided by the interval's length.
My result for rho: 9.5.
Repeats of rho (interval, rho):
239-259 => 10.5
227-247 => 10.6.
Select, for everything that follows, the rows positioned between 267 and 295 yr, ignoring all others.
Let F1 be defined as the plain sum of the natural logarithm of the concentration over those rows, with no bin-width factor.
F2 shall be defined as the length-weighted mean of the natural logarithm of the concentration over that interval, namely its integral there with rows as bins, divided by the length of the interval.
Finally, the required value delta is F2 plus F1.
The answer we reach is 18.1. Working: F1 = 15.81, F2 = 2.26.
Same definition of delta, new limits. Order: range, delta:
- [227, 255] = 18.8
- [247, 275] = 18.3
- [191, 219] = 18.2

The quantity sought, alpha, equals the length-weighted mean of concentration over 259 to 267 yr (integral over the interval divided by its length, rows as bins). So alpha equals 9.4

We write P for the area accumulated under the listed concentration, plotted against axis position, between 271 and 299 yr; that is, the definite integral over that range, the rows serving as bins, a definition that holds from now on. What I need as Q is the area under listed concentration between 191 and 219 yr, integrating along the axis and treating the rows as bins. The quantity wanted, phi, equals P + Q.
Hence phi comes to 538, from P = 267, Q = 272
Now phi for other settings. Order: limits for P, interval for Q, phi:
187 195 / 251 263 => 194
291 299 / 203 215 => 192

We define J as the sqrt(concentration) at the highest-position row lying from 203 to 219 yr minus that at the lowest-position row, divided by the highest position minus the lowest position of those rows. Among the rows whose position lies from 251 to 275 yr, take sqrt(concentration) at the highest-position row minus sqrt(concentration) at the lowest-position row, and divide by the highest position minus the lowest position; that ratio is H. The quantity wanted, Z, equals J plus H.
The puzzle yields -0.001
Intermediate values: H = -0.003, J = 0.003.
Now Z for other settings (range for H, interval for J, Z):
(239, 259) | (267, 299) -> -0.007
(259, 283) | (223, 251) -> 0.011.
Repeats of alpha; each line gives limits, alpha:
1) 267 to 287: 9.6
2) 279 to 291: 9.5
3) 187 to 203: 9.8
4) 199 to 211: 9.7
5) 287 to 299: 9.6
